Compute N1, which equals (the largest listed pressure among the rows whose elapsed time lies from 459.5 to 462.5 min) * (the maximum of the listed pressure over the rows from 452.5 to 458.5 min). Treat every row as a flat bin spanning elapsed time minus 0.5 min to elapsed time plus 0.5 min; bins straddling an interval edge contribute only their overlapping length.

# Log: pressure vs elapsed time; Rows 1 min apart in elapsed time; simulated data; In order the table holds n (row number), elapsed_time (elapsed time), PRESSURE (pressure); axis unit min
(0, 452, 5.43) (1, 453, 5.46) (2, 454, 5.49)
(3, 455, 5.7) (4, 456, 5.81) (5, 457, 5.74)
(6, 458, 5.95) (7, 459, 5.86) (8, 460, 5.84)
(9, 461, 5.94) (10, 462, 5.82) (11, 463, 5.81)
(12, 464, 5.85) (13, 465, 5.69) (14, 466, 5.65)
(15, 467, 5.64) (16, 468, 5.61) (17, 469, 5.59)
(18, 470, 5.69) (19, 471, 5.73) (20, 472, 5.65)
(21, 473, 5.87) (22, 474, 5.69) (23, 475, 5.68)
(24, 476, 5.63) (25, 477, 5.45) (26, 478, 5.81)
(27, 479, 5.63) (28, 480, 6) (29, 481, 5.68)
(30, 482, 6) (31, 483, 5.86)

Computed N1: 35.3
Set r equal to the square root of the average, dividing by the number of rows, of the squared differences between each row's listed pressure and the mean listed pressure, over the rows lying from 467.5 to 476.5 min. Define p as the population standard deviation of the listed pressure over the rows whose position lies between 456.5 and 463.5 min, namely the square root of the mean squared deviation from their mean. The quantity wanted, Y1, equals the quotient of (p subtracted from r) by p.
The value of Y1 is 0.1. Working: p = 0.069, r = 0.08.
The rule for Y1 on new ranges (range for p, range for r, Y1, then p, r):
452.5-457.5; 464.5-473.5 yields -0.4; 0.140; 0.08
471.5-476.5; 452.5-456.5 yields 0.7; 0.086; 0.15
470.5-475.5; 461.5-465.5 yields -0.2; 0.077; 0.06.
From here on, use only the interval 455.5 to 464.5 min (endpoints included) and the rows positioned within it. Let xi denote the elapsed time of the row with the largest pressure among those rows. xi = 458 min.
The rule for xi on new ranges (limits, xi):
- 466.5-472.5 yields 471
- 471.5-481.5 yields 480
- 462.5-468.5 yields 464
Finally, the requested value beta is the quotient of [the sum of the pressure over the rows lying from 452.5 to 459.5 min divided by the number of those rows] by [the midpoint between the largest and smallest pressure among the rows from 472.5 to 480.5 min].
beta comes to 1.00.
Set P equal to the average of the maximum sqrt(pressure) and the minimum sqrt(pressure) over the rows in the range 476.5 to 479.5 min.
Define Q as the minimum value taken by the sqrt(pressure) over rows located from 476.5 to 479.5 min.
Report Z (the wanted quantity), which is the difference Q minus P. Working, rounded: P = 2.37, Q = 2.33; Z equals -0.0379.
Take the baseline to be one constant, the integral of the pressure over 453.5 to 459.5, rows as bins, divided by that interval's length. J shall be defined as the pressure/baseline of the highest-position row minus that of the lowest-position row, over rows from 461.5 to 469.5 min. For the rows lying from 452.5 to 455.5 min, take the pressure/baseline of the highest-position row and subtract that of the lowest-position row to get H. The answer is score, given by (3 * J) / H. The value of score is -3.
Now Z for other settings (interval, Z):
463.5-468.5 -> -0.0251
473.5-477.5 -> -0.0254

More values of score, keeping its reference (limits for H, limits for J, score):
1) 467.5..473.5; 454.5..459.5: 2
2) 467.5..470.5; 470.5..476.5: -4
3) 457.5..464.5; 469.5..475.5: 0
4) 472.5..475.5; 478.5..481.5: -1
